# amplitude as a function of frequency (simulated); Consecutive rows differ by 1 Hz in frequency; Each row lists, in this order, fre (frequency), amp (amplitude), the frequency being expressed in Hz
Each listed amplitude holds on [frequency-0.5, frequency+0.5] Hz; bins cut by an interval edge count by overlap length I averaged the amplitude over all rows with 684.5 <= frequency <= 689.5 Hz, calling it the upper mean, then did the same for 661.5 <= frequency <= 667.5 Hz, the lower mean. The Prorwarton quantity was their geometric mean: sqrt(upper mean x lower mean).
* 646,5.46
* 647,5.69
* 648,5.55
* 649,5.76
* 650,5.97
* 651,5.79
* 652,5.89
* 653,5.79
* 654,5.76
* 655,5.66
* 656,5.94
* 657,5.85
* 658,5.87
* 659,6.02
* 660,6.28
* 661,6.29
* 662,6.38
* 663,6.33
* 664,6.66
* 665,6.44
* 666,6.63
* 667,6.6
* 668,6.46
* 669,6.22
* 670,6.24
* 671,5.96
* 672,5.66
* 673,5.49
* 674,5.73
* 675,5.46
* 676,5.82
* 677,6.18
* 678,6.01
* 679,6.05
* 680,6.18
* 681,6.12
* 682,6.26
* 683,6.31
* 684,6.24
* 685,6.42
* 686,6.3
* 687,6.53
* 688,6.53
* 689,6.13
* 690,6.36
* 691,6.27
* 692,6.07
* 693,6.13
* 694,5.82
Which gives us 6.4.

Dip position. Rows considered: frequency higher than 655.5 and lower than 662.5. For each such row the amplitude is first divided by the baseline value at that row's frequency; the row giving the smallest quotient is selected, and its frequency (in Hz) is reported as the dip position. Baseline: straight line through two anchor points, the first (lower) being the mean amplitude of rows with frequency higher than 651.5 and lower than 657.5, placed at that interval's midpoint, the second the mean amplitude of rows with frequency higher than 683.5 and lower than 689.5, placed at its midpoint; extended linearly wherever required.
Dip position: 657 Hz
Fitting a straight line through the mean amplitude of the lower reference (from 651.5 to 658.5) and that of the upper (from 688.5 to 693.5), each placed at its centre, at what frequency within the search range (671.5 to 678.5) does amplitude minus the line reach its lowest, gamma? 675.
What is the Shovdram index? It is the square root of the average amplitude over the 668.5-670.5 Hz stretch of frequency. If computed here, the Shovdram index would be 2.50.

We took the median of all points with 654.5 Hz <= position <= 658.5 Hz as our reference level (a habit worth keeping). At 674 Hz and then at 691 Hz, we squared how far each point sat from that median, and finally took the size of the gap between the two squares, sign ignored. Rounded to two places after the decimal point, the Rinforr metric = 0.15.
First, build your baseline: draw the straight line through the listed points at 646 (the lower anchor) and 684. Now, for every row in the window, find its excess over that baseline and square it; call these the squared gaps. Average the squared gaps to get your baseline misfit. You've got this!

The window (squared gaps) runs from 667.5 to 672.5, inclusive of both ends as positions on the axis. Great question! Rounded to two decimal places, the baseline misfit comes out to 0.12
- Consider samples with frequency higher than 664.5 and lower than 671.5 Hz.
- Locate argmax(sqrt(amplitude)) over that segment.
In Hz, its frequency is 666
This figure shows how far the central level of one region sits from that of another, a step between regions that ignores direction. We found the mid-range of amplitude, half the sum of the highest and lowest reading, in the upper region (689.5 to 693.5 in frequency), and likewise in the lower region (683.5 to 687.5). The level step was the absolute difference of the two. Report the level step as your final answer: 0.17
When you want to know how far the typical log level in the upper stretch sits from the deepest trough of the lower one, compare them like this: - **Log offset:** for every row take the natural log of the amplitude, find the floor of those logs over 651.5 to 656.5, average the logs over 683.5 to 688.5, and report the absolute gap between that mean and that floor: 0.12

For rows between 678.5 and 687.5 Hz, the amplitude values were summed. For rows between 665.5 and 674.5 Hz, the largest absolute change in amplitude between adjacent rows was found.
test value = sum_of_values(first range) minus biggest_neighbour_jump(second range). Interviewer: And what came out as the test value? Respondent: 56.1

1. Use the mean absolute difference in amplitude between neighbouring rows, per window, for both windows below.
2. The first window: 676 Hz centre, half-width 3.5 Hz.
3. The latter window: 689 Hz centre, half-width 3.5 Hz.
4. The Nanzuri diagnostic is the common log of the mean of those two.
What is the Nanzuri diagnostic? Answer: -0.67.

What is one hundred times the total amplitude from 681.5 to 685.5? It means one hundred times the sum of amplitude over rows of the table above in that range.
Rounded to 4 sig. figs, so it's 2523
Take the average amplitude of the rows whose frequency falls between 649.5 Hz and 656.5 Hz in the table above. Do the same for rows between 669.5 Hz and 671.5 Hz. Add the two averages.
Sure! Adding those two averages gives 11.9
